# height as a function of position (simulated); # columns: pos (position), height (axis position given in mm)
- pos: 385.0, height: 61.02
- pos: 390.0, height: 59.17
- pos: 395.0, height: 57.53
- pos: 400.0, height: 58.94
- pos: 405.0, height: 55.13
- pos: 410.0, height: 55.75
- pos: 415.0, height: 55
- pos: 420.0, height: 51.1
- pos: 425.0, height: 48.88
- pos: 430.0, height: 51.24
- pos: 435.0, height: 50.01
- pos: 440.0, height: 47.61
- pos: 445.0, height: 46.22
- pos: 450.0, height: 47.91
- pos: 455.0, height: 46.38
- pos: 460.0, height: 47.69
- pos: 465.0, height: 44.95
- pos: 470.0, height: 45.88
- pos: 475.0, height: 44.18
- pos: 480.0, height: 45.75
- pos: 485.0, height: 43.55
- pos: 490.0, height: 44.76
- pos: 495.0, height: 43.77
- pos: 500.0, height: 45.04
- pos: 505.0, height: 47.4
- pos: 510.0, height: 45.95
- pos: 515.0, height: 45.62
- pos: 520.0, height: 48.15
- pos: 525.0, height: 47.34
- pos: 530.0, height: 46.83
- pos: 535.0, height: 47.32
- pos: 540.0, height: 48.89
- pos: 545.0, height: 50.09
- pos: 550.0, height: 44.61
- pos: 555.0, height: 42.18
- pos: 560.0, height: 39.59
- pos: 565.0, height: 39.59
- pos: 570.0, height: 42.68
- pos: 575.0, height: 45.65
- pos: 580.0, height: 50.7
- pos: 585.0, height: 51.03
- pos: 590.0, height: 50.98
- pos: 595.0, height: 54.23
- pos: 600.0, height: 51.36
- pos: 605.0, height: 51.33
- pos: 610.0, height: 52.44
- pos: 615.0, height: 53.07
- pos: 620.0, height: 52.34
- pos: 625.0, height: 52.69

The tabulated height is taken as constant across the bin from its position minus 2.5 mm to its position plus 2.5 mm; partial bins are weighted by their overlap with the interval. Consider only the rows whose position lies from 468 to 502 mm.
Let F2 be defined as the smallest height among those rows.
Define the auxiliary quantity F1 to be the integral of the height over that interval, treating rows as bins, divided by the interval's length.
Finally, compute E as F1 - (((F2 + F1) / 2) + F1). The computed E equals -44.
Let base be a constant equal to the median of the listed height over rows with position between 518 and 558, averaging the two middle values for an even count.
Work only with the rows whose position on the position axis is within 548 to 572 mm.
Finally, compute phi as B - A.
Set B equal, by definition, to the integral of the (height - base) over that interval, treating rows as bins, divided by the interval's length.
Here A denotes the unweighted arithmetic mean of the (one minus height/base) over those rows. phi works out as -5.8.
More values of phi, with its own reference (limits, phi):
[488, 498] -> -3.1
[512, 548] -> 0.4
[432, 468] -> 0.0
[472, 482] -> -2.4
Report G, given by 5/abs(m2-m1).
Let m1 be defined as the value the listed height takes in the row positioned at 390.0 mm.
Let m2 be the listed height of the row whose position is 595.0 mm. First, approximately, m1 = 59.17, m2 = 54.23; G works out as 1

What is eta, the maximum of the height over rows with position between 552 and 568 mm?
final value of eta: 42.18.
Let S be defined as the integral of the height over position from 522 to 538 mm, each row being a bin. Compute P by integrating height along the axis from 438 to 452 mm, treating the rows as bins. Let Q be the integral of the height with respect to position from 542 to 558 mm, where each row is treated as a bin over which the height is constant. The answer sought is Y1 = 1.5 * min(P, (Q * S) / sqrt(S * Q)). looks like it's 991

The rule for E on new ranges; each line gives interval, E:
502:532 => -46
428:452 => -47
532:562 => -43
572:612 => -48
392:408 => -56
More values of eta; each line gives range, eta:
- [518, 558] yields 50.09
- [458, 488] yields 47.69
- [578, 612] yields 54.23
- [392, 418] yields 58.94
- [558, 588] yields 51.03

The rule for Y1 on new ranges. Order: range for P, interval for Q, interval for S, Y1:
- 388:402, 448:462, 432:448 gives 1070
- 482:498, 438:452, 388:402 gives 1059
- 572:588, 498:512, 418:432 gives 1013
